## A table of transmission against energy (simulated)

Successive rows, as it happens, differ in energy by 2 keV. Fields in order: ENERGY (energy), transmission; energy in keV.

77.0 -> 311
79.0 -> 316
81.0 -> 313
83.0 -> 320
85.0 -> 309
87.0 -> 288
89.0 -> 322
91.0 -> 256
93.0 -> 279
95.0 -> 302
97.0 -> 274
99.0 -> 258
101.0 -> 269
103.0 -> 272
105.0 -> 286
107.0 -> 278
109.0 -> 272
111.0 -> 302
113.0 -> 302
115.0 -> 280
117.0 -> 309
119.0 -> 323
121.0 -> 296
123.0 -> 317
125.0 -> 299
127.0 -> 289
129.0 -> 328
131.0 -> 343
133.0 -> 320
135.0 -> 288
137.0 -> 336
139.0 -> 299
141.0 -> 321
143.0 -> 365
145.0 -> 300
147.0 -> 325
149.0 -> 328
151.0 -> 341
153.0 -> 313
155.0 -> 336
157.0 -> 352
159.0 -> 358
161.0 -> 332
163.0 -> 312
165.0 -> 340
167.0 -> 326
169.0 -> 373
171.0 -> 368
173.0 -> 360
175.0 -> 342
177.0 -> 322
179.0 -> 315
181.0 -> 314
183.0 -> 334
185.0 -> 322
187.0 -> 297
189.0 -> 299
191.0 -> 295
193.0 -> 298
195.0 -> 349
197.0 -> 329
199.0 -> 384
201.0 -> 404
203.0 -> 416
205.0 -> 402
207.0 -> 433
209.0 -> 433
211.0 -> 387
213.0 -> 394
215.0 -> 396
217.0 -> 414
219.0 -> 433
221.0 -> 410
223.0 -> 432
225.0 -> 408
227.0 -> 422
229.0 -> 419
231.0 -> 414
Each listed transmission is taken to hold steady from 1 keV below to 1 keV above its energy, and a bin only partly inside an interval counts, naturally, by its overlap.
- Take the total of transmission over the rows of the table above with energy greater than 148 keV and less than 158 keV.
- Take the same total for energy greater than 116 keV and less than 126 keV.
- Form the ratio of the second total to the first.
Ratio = 0.92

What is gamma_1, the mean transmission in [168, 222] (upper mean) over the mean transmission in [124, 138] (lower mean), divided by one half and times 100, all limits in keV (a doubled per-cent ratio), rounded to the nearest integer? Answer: 231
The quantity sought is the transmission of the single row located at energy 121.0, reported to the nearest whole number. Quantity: 296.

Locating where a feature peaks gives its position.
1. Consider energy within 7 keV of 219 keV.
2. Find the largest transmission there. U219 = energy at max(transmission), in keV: 219.0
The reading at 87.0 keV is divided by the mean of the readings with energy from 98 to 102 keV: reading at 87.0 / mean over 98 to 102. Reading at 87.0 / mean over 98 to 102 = 1.09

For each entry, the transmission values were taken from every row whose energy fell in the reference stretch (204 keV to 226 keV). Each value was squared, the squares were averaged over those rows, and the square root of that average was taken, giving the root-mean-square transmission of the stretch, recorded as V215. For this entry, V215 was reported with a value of 413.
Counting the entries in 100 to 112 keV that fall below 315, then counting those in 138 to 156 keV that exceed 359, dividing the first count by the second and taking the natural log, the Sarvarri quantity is 1.8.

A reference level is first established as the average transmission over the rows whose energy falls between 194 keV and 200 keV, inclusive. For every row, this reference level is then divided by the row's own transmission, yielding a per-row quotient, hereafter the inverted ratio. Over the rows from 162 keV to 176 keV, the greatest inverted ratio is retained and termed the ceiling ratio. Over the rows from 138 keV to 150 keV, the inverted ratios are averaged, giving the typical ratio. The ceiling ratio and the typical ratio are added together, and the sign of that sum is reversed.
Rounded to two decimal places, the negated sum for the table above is -2.24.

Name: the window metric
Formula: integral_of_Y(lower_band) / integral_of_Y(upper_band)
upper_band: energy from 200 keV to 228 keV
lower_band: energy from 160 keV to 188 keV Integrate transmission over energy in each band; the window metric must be 0.805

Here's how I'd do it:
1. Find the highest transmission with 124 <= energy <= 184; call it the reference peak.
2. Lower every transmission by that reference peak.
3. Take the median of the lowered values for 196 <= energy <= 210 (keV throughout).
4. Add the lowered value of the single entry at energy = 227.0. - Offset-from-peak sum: 80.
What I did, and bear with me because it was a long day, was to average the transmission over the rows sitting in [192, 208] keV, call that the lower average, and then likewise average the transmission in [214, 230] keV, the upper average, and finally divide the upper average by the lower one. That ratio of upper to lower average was 1.11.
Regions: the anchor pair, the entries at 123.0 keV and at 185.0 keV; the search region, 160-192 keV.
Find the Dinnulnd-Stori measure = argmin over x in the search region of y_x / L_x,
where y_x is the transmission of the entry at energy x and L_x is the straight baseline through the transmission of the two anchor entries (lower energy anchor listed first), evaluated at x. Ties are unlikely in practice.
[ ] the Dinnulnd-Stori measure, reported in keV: 191.0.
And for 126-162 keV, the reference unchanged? 135.0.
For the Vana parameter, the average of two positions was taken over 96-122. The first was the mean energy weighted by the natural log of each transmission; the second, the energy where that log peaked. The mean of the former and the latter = 114.0 keV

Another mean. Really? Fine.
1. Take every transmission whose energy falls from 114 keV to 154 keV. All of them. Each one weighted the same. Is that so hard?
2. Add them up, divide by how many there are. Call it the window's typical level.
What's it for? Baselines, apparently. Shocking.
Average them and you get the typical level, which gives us 316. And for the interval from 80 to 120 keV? 291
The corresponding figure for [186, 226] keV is 381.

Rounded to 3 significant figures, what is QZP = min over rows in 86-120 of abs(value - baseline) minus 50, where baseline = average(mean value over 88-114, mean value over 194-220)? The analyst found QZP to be -32.8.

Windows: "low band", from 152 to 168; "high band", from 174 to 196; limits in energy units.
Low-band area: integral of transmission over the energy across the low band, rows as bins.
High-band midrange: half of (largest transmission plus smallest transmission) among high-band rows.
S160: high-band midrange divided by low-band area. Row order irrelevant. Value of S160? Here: 0.060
